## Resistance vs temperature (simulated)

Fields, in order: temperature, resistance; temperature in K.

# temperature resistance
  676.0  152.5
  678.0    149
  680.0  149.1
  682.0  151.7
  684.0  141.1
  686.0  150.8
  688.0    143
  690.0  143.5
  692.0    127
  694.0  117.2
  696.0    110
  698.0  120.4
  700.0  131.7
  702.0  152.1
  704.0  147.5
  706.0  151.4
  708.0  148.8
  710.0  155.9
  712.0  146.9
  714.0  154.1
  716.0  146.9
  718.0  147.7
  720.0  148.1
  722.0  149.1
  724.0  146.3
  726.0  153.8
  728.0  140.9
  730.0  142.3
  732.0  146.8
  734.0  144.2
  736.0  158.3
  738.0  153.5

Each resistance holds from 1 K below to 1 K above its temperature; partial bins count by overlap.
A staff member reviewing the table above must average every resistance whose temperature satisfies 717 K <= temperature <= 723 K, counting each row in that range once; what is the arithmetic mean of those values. 148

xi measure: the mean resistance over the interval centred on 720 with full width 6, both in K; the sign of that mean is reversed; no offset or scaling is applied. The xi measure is -148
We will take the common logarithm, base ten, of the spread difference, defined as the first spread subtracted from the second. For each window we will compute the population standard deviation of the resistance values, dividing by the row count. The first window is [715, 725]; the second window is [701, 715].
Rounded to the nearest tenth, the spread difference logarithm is 0.3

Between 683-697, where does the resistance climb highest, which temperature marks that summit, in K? 686.0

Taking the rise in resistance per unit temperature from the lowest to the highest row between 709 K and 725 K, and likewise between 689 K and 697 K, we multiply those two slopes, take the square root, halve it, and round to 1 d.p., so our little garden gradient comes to 1.0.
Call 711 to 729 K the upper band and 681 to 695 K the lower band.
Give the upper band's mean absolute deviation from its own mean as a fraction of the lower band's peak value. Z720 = 0.018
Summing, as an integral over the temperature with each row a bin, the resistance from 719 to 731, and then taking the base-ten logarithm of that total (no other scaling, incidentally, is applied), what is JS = 3.25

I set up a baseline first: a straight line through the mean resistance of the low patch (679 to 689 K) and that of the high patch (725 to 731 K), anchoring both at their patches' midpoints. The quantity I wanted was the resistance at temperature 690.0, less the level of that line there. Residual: -3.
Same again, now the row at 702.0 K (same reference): 6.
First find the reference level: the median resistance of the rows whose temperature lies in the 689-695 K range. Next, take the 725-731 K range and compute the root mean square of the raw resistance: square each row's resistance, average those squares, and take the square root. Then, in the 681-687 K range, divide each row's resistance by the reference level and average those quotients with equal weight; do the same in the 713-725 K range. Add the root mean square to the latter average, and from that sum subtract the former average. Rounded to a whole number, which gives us 146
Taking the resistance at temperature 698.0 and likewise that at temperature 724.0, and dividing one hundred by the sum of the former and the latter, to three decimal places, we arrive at 0.375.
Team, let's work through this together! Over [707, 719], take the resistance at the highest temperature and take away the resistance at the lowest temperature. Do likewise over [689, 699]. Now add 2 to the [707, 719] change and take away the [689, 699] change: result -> 24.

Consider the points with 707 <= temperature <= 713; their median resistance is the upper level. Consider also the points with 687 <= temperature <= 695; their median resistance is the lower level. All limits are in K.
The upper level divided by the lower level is 1.10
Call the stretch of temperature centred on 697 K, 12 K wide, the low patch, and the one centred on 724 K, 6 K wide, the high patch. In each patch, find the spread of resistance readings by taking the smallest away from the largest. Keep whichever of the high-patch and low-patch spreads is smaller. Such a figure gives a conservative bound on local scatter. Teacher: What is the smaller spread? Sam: 7.50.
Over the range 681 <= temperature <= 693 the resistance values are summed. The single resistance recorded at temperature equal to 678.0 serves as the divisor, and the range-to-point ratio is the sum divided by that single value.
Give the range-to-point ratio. 5.8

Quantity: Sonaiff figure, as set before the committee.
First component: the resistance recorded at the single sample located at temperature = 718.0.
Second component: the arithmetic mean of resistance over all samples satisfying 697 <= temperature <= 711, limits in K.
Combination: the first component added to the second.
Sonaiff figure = 292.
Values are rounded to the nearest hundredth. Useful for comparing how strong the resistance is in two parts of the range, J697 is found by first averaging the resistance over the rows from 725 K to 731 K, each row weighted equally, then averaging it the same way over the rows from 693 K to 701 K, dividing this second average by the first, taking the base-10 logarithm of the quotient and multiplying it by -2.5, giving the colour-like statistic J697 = 0.21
